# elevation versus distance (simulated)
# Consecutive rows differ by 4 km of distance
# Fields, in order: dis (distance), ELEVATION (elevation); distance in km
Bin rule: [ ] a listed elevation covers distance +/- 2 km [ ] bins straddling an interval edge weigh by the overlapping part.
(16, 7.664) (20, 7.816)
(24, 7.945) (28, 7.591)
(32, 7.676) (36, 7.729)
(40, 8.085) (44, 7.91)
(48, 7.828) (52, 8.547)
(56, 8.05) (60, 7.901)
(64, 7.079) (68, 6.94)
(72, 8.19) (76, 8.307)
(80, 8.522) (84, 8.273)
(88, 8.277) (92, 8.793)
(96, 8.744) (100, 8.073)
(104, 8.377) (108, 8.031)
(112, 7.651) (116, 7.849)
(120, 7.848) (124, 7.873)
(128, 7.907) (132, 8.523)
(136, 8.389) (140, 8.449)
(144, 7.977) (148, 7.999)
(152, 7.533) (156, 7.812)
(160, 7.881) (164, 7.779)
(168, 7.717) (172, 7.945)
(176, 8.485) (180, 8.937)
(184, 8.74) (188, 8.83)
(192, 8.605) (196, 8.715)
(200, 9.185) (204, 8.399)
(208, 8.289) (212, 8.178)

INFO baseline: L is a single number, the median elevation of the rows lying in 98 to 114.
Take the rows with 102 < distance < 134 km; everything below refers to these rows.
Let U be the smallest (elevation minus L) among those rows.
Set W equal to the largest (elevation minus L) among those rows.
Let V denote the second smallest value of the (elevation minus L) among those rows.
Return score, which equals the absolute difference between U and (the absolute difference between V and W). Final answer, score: 1.08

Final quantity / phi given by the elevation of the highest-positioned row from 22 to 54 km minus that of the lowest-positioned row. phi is 0.60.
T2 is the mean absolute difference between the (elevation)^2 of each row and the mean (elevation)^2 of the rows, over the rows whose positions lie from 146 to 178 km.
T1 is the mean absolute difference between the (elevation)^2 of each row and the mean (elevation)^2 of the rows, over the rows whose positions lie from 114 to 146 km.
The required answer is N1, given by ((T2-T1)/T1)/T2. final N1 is -0.103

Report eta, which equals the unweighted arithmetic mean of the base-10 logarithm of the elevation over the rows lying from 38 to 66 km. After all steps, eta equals 0.898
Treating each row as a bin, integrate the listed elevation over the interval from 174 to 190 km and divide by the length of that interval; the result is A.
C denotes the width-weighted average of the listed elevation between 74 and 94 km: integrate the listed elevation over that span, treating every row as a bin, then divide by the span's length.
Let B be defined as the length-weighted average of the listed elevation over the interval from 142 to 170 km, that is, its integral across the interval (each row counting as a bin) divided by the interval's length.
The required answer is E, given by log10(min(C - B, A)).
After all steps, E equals -0.21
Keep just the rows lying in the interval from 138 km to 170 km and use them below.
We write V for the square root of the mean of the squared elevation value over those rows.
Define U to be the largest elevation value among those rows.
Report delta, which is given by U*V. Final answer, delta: 66.7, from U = 8.449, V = 7.90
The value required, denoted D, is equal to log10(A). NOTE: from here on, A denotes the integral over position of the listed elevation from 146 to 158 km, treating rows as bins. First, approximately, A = 93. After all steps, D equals 1.97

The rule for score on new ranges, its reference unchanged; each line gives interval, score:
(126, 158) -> 1.23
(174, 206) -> 0.35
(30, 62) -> 1.19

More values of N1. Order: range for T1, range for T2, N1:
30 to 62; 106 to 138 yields 0.047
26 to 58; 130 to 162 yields 0.062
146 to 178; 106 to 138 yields 0.065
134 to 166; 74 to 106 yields -0.022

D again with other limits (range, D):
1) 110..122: 1.97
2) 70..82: 2.00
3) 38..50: 1.98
